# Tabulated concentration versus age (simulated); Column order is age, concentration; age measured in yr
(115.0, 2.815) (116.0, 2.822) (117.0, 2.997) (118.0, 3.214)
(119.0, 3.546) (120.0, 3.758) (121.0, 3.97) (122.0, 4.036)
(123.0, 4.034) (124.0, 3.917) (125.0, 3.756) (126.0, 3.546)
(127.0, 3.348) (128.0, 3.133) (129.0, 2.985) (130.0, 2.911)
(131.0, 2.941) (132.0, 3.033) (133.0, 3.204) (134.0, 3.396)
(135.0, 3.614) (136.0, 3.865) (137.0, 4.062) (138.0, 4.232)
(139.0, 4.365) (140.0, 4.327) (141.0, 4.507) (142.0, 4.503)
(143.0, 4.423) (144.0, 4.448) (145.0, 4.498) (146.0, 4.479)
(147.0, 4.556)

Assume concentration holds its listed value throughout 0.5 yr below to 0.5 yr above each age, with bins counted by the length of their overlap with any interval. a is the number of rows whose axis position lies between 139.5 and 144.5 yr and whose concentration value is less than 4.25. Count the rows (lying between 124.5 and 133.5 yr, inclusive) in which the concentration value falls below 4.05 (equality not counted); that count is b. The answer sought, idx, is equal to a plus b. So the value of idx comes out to 9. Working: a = 0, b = 9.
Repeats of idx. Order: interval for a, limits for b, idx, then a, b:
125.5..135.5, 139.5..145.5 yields 10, 10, 0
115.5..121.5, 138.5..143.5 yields 6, 6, 0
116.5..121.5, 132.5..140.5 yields 9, 5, 4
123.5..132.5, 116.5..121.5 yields 14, 9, 5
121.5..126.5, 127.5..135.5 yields 13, 5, 8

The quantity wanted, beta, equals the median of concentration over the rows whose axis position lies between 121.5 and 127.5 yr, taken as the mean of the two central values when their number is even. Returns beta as 3.84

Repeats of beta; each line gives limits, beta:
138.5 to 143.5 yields 4.42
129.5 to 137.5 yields 3.30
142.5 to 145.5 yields 4.45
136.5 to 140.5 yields 4.28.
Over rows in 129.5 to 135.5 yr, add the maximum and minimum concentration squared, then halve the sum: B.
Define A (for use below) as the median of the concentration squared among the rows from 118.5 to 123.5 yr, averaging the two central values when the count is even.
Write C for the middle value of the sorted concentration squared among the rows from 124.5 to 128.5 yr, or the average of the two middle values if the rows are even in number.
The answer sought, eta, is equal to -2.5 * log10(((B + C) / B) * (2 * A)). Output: -4.55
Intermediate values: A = 15.8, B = 10.8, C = 11.9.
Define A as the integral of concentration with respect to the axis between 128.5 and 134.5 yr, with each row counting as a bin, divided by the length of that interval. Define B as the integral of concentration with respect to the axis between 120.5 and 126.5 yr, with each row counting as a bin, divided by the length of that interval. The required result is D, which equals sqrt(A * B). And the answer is 3.5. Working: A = 3.1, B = 3.88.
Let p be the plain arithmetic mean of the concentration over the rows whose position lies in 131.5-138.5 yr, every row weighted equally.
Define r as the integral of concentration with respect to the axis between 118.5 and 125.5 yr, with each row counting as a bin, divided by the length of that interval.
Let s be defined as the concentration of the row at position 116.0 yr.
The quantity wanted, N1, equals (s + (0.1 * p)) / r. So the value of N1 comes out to 0.83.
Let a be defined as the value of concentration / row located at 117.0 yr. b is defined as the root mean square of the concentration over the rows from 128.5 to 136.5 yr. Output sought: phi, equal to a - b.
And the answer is -0.26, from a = 2.997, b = 3.26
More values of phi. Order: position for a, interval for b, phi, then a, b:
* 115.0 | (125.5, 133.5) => -0.33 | 2.815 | 3.14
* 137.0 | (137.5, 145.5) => -0.35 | 4.062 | 4.41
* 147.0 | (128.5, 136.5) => 1.30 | 4.556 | 3.26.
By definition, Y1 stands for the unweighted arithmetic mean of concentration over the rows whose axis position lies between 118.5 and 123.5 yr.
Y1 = 3.9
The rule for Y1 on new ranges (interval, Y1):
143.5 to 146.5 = 4.5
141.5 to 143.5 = 4.5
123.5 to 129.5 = 3.4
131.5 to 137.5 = 3.5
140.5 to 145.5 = 4.5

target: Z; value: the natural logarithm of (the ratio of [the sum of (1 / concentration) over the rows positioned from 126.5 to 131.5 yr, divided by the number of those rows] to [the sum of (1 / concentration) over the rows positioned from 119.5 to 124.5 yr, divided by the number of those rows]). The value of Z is 0.25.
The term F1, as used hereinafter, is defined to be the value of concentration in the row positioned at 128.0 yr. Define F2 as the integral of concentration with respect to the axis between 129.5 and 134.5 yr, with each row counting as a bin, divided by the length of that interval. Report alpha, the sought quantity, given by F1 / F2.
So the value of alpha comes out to 1.01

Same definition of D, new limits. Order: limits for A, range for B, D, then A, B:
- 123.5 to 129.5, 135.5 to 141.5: 3.8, 3.4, 4.23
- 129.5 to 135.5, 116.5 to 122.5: 3.4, 3.2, 3.59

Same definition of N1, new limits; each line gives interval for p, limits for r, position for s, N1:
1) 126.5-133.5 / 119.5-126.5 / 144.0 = 1.23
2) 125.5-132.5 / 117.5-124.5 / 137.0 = 1.16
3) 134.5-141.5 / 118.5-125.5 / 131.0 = 0.87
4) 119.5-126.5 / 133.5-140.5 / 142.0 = 1.23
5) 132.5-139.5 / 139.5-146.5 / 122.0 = 0.99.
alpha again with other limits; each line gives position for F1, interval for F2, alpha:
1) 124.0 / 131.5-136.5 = 1.14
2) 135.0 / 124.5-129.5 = 1.08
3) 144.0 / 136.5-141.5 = 1.03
